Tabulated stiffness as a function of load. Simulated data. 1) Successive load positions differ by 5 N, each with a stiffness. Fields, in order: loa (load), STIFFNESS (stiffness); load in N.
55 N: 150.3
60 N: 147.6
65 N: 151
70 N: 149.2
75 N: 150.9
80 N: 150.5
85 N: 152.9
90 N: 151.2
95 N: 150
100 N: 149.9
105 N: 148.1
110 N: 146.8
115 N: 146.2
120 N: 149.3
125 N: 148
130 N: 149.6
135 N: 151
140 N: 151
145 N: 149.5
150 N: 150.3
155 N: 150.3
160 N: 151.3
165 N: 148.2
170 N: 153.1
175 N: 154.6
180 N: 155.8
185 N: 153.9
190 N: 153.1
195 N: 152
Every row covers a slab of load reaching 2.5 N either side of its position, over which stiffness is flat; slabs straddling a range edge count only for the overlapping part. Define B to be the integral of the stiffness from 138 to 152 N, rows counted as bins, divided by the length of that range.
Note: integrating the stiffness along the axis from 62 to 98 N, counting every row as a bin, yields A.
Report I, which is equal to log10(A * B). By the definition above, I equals 5.91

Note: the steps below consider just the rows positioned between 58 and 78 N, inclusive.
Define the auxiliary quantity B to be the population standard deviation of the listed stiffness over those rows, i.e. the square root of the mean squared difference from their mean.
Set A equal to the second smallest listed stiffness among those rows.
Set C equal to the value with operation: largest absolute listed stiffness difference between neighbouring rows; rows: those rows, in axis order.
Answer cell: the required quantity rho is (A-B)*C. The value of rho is 503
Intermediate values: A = 149.2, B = 1.40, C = 3.4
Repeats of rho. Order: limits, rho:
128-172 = 726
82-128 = 449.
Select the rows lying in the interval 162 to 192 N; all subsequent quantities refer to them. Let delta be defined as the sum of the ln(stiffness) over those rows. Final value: 30.2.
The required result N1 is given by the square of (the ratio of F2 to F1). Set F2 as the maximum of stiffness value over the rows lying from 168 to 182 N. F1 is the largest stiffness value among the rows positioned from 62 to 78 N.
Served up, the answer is 1.06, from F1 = 151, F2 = 155.8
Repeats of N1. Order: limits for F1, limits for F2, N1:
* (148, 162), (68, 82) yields 0.99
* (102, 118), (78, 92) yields 1.07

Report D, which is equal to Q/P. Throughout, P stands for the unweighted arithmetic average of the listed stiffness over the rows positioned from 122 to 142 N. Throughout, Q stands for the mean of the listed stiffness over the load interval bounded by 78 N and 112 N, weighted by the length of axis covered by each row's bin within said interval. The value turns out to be 1.00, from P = 150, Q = 150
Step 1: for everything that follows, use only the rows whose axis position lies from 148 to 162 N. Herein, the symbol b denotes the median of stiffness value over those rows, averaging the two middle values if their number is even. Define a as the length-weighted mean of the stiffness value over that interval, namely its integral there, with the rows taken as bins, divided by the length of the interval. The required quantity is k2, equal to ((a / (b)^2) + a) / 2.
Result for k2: 75.31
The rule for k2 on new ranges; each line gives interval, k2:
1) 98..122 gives 74.00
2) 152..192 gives 76.25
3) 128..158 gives 75.16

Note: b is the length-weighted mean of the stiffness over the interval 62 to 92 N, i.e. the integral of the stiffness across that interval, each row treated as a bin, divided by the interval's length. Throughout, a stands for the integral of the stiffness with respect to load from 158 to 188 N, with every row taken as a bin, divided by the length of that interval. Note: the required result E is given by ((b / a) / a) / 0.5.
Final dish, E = 0.0129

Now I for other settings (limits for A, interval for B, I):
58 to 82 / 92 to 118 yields 5.73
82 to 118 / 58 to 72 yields 5.90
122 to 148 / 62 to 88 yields 5.77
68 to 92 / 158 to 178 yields 5.74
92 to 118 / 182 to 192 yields 5.77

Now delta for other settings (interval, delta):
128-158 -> 30.1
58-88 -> 30.1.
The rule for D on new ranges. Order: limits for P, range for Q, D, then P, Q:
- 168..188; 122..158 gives 0.97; 154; 150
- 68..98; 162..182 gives 1.01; 151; 153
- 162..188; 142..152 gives 0.98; 153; 150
